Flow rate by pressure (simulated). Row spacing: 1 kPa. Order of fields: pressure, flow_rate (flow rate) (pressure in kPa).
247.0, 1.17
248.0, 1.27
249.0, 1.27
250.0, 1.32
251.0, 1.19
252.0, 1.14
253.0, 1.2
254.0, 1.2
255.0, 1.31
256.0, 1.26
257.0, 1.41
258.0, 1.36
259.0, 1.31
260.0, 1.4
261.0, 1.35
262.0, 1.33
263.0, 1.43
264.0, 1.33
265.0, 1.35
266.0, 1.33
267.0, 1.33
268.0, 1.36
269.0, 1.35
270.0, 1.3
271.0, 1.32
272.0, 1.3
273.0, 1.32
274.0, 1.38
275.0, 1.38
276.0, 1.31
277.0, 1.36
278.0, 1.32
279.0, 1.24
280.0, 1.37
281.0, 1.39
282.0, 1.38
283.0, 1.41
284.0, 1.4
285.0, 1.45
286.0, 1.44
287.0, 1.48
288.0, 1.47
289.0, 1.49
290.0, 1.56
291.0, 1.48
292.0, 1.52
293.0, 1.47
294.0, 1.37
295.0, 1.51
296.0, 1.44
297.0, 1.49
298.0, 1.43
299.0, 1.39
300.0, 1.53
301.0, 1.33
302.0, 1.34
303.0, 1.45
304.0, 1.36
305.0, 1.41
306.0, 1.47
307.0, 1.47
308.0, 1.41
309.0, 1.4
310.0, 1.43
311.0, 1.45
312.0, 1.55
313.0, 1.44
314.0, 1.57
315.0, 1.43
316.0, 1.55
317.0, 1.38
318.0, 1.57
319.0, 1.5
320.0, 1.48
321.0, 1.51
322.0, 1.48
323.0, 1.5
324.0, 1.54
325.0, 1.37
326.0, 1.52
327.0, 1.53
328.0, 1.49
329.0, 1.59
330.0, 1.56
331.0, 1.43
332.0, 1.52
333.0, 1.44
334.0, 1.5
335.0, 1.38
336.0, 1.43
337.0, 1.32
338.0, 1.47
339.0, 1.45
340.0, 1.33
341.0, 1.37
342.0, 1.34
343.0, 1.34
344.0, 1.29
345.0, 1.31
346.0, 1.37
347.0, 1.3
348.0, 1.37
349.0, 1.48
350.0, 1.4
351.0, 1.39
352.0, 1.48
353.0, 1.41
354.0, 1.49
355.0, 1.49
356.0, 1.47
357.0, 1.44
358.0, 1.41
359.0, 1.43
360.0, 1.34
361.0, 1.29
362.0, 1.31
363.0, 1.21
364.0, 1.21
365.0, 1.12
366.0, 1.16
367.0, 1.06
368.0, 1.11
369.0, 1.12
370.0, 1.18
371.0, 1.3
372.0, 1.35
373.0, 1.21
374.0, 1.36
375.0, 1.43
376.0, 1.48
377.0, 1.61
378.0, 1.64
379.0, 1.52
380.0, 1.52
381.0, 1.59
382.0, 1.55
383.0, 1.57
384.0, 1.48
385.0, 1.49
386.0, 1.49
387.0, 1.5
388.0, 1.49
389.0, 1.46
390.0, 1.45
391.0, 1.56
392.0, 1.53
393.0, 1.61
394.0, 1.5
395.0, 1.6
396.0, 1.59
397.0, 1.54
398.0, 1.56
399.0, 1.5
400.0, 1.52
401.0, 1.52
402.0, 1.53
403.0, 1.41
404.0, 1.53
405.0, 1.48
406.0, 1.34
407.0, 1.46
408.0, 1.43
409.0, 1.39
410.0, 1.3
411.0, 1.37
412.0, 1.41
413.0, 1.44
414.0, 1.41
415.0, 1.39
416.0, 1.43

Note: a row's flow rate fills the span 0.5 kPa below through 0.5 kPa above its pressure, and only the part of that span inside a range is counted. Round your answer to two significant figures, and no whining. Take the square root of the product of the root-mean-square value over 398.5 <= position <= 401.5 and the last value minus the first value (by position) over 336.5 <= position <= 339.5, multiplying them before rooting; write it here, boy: 0.44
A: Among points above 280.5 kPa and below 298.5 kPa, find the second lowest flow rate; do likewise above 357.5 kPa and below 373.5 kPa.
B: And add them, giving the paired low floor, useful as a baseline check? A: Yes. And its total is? 2.5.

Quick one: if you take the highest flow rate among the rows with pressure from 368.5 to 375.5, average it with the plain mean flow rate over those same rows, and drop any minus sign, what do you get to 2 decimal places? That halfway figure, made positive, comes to 1.35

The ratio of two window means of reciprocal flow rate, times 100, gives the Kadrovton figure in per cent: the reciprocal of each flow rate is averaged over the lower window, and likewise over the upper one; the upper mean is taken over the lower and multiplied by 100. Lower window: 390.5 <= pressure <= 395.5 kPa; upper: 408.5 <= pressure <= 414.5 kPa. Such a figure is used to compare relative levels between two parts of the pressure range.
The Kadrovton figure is 113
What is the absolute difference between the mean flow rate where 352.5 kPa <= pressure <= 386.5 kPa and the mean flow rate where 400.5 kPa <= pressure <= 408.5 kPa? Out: 0.08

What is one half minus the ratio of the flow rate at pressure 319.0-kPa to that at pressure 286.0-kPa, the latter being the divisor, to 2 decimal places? -0.54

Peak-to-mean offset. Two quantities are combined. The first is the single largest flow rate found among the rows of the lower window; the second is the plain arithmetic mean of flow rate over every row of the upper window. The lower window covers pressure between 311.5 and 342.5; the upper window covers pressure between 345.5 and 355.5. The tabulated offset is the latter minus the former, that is -0.17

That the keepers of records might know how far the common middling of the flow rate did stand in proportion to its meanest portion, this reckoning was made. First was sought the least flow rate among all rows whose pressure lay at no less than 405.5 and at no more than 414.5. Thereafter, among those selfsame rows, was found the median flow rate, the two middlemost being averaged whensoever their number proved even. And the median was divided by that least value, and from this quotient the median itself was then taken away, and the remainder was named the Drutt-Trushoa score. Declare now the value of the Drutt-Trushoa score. -0.33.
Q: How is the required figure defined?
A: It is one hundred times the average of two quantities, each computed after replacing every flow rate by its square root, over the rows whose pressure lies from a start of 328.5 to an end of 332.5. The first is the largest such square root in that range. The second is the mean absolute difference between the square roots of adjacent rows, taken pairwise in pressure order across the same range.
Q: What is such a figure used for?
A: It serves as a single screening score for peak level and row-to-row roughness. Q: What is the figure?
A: 64.8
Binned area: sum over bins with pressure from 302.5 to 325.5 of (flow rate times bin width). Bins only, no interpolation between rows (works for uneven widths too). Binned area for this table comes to 33.7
